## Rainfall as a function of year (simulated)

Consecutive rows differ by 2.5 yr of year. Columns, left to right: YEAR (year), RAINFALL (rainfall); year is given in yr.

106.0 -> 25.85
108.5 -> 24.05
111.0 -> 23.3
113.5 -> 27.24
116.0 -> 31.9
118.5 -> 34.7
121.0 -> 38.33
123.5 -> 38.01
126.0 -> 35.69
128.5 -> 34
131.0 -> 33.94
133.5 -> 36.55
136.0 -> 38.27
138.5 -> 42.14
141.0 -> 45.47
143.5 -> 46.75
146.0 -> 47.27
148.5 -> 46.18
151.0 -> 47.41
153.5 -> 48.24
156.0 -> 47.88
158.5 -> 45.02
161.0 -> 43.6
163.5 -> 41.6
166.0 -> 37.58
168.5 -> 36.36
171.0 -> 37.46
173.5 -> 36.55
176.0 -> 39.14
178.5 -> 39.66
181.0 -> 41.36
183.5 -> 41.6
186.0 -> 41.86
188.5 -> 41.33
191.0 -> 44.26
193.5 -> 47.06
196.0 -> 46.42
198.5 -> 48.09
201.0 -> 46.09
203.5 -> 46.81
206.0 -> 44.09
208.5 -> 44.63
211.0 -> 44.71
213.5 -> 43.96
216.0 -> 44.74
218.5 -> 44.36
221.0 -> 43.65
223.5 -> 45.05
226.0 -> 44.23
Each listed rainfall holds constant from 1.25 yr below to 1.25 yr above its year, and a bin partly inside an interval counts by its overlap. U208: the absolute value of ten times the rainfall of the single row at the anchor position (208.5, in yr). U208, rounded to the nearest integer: 446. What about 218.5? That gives 444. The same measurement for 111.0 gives 233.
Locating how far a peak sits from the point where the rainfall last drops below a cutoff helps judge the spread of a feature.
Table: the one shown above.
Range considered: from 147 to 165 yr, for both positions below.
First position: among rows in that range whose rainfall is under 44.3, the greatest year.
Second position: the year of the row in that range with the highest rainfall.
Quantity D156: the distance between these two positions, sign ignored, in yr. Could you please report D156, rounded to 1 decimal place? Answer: 10.0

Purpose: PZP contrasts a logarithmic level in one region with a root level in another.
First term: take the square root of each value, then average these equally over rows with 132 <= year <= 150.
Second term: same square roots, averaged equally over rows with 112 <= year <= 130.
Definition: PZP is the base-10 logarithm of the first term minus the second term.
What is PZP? -5.0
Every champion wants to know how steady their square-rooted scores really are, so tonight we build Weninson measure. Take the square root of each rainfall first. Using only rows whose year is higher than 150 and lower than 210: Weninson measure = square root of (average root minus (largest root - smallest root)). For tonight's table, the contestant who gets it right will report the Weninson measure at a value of 2.38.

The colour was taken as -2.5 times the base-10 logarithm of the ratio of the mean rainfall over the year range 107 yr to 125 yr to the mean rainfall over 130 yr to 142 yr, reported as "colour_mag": 0.25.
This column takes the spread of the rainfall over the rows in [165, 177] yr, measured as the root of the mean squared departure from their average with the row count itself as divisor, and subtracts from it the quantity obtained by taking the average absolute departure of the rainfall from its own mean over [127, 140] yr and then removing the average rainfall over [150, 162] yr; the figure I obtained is 45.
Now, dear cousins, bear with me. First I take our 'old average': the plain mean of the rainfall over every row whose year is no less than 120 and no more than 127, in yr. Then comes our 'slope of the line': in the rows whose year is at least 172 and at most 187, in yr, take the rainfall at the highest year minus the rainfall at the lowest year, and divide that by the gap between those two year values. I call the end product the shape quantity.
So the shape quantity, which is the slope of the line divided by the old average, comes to 0.011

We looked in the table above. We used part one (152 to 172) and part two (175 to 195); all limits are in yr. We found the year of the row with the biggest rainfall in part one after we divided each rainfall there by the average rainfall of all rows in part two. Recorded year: 153.5 yr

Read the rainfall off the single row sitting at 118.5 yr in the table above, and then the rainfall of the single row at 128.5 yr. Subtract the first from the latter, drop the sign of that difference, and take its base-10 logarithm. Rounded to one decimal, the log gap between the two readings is -0.2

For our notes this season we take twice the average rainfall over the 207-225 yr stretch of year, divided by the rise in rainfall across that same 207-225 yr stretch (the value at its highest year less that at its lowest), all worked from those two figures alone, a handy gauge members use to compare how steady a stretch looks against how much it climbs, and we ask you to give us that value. 212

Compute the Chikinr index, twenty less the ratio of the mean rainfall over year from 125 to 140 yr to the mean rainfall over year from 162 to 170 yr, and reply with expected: 19.0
